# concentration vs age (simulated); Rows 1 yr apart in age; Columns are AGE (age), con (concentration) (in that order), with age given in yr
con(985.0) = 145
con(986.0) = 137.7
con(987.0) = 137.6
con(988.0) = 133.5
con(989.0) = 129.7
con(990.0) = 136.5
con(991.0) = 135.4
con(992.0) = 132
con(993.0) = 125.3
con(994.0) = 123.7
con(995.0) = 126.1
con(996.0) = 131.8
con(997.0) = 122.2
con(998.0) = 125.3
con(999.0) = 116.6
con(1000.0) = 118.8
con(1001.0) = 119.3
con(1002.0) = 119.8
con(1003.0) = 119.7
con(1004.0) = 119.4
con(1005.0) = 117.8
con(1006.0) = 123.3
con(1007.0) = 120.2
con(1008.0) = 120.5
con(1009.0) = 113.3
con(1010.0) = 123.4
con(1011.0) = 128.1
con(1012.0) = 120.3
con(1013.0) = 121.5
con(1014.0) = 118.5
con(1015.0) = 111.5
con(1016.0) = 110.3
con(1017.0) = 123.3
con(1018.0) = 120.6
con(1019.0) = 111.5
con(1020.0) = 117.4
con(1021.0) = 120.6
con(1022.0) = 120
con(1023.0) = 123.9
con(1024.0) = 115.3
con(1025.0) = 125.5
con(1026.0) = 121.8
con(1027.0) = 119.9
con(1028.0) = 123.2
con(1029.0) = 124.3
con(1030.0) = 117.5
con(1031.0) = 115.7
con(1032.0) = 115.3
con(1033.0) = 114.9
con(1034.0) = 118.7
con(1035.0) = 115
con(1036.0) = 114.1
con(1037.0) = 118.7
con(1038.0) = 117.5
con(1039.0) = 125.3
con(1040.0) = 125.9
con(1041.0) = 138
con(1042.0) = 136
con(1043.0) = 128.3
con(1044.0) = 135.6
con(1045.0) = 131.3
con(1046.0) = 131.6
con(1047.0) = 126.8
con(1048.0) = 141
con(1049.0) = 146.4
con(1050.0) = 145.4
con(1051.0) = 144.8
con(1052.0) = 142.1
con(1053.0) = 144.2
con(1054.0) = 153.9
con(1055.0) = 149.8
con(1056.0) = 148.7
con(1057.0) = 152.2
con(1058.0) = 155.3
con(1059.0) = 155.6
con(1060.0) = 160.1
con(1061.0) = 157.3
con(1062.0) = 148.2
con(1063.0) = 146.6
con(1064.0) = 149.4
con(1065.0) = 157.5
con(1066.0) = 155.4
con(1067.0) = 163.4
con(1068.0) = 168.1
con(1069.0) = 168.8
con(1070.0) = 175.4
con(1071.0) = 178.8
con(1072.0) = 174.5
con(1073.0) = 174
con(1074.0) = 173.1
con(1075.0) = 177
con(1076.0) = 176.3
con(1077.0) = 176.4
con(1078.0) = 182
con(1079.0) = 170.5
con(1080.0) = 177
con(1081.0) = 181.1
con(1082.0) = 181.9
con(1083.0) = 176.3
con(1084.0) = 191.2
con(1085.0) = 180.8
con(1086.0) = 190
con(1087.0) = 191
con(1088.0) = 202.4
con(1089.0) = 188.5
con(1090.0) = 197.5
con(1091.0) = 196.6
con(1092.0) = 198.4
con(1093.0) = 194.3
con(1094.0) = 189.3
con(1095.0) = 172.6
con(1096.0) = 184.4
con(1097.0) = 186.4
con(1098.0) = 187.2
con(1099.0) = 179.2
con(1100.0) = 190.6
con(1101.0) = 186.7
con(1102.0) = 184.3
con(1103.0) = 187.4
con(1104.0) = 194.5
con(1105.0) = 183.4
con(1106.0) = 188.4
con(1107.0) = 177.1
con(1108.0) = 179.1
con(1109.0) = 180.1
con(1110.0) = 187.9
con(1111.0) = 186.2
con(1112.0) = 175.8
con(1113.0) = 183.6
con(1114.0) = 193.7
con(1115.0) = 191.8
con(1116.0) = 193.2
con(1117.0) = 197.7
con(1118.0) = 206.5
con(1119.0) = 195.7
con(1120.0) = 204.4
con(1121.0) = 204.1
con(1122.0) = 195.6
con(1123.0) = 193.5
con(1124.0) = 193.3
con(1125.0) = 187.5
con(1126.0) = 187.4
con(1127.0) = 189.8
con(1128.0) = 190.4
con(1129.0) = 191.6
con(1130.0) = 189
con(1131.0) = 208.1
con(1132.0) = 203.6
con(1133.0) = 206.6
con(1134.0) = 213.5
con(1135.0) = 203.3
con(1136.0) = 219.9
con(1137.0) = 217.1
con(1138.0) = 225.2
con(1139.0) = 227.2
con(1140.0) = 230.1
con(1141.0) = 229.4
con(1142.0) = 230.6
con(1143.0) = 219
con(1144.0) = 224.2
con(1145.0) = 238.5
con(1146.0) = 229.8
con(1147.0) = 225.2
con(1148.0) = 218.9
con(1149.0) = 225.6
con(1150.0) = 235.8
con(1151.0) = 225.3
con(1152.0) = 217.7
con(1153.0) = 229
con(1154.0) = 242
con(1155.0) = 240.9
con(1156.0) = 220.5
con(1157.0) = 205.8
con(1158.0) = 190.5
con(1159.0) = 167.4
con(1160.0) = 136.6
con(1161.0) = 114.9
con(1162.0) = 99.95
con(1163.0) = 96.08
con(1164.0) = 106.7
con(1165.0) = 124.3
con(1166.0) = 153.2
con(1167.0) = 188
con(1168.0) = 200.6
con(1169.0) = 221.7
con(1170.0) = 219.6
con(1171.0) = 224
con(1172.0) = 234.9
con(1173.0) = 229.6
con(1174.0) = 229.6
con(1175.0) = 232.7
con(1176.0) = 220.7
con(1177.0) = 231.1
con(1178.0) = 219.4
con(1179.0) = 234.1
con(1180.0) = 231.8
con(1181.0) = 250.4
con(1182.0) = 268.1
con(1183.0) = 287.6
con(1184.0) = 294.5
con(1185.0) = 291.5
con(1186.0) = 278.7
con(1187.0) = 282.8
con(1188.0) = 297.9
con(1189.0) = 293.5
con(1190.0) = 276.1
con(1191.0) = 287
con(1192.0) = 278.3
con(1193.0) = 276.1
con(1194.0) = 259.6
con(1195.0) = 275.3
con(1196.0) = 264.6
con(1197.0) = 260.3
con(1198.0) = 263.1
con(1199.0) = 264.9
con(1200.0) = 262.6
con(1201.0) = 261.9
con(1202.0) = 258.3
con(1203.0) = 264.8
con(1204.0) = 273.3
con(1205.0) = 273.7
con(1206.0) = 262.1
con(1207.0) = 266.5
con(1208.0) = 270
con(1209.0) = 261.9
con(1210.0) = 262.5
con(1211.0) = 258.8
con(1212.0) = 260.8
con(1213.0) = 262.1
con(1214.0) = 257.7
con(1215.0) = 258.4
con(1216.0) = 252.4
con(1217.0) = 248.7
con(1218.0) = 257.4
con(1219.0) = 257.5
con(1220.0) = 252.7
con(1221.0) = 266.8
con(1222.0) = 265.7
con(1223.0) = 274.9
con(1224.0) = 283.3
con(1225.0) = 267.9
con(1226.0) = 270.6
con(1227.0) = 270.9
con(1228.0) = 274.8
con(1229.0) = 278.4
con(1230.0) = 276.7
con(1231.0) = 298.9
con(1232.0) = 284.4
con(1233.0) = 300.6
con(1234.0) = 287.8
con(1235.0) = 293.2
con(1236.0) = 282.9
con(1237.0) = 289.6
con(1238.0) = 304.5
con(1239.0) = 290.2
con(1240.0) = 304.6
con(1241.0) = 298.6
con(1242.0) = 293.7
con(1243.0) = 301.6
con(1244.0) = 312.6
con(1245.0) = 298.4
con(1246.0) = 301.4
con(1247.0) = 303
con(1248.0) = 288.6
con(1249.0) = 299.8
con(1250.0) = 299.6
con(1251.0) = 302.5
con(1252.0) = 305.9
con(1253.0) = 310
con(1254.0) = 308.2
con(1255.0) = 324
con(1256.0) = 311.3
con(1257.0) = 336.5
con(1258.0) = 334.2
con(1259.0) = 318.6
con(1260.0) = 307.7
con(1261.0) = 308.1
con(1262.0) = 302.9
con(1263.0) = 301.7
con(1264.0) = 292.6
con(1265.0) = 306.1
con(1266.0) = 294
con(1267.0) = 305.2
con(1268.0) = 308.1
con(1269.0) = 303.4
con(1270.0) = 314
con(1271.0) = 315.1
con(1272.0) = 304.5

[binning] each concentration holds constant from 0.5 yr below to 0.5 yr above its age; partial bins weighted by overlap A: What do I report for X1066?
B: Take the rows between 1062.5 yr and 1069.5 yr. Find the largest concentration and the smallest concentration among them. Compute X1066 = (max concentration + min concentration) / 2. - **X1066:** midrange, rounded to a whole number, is 158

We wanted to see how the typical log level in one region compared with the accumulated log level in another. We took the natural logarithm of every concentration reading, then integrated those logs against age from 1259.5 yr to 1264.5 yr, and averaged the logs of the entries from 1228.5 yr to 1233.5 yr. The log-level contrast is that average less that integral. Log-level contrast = -22.9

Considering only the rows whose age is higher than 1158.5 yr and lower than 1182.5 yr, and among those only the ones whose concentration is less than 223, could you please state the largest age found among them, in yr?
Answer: 1178.0 yr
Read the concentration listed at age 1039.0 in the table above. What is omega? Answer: 125.3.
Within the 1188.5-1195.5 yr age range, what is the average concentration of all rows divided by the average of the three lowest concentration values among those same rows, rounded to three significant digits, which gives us 1.03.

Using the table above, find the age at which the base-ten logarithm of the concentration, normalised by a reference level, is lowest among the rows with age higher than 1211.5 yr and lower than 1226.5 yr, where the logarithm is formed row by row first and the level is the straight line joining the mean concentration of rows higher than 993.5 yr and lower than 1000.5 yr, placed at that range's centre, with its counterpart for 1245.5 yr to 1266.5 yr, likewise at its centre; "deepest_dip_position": 1217.0 yr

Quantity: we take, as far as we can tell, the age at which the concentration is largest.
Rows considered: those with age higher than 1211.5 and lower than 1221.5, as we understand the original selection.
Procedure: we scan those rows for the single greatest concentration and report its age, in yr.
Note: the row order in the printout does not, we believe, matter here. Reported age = 1221.0 yr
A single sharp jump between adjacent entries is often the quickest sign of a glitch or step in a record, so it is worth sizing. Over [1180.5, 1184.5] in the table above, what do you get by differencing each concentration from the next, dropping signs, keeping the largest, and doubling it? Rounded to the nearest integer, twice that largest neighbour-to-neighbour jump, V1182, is 39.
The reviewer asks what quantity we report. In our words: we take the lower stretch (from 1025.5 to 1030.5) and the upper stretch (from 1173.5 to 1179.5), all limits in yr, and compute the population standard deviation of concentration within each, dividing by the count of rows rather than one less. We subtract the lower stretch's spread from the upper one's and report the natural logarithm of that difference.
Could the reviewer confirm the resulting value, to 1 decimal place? 1.2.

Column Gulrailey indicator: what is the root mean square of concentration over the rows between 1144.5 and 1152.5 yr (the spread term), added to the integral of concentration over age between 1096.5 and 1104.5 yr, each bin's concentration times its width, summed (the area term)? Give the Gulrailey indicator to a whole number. 1724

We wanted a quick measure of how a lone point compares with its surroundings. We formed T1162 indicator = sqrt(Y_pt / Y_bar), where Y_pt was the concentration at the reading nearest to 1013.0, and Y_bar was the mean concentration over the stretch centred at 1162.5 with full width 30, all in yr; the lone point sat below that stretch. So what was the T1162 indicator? 0.787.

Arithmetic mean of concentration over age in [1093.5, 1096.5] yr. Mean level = 182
